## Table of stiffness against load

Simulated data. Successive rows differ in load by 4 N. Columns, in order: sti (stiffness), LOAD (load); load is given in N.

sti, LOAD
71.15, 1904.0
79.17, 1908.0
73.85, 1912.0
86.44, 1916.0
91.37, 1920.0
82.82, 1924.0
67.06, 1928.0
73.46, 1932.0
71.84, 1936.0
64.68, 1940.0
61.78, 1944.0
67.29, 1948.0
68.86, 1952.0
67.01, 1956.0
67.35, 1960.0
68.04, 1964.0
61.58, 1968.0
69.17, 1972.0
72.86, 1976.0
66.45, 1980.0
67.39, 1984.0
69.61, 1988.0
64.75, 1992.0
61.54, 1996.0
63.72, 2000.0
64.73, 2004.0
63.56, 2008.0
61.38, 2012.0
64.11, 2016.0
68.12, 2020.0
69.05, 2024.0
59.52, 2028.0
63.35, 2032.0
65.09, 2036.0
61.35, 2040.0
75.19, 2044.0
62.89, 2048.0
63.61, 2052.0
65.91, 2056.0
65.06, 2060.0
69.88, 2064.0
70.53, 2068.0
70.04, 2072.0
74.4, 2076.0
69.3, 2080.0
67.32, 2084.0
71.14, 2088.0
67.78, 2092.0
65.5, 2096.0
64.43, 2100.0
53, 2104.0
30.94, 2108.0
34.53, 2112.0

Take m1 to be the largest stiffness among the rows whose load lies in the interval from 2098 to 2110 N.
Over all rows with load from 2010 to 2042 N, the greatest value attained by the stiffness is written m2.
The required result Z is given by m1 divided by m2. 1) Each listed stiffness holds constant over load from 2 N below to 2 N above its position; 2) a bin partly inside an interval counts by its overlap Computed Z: 0.93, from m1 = 64.43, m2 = 69.05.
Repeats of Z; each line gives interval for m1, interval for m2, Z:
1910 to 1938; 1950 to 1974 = 1.32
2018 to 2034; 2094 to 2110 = 1.05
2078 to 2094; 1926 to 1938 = 0.97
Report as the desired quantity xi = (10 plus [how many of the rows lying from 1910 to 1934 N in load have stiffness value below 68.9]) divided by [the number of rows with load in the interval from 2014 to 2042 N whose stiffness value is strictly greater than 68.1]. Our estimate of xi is 5.5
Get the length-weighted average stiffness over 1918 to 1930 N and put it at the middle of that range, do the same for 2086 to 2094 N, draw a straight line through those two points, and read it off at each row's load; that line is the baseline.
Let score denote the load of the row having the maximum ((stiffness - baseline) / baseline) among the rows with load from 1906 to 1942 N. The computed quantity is 1920.0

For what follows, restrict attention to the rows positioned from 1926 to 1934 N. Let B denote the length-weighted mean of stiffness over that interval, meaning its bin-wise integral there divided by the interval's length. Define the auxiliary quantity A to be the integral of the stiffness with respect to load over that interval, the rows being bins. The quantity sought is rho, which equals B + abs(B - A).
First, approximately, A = 562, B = 70.3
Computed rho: 562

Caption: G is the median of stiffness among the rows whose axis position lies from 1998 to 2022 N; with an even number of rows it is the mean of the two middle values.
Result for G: 64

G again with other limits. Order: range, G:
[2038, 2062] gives 64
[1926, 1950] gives 67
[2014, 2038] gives 65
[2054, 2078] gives 70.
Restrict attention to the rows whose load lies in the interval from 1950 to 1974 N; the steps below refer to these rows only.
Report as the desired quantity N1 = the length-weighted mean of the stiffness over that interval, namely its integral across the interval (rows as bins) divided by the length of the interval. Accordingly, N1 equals 67.0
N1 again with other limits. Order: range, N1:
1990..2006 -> 63.7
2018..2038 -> 65.0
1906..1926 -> 82.7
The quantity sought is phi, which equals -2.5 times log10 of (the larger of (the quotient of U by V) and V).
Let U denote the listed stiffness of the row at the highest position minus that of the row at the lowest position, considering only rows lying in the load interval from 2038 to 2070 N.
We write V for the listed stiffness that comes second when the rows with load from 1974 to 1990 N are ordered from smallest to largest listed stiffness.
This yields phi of -4.57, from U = 9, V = 67.39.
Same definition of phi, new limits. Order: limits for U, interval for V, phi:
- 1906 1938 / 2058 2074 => -4.61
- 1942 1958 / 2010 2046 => -4.47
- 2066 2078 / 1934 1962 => -4.53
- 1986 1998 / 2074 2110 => -4.31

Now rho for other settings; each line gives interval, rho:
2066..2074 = 562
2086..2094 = 556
